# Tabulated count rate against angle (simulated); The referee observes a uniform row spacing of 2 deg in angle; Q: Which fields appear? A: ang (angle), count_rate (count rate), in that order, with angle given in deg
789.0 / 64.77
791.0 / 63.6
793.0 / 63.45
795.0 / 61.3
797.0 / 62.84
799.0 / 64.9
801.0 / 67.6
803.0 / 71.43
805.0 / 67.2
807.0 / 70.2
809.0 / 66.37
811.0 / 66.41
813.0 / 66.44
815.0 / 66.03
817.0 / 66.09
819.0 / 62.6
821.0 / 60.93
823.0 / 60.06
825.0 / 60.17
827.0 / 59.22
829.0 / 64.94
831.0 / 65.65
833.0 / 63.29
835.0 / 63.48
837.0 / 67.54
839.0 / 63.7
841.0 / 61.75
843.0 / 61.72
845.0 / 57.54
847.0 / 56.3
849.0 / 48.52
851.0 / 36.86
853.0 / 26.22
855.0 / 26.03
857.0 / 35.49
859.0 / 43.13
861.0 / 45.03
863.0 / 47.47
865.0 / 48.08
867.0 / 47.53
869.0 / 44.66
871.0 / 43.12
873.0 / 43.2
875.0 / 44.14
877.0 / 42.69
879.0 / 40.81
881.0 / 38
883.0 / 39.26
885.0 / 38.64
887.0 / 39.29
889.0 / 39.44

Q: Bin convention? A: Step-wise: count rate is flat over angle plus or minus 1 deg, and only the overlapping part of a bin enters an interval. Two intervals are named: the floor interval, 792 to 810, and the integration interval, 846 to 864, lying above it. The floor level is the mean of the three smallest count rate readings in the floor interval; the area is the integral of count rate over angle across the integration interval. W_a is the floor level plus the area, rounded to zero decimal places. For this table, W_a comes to 793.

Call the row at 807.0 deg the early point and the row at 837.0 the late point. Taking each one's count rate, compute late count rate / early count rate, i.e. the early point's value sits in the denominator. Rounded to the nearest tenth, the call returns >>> 1.0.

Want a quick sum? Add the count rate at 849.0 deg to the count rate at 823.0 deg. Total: 109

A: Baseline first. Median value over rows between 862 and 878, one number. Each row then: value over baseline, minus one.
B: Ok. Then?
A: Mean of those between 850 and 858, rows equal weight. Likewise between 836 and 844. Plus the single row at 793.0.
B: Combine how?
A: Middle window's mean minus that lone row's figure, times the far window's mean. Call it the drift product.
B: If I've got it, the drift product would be -0.002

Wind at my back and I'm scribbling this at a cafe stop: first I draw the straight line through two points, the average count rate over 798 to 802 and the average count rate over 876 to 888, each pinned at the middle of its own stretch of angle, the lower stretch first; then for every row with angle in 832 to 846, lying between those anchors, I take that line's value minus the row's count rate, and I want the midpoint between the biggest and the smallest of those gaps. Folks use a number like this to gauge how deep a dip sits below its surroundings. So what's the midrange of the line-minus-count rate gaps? -10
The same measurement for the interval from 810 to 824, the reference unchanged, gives -3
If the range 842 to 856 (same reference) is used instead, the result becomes 7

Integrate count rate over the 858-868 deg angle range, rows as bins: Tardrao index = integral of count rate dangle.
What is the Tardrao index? 462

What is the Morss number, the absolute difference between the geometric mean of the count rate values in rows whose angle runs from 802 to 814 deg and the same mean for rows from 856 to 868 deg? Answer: 24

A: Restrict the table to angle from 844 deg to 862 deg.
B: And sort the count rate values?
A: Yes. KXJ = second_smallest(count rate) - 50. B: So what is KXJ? -24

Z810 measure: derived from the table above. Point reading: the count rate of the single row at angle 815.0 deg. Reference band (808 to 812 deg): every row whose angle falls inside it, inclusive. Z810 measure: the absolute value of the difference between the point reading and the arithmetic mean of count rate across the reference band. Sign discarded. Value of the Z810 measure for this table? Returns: 0.4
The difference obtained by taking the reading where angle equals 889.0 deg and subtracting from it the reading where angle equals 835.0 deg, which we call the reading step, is -24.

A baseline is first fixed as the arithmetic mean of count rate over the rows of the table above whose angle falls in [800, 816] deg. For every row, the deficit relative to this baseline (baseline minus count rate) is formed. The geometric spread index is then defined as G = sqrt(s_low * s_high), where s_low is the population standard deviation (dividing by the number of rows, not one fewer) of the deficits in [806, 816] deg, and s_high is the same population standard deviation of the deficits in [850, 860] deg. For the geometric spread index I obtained 3.2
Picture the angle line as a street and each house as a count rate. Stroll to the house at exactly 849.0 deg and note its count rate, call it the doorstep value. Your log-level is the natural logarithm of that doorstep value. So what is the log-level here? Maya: 3.88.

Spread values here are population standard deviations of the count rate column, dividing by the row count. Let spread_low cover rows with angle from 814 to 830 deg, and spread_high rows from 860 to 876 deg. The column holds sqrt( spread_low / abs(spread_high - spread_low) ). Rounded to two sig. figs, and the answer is 1.9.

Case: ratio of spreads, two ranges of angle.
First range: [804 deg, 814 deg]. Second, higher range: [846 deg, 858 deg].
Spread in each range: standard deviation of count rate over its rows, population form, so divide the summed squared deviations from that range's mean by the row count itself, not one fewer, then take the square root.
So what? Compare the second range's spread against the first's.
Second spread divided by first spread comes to 8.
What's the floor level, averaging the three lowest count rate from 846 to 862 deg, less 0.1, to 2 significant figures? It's 29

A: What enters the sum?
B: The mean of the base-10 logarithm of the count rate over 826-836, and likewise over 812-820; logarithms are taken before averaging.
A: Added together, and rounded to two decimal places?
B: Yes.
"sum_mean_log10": 3.62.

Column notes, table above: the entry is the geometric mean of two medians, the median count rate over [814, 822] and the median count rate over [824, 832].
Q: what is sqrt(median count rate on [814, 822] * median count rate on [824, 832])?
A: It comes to 63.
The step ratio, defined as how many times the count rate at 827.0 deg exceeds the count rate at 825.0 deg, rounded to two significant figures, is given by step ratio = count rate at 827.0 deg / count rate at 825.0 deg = 0.98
